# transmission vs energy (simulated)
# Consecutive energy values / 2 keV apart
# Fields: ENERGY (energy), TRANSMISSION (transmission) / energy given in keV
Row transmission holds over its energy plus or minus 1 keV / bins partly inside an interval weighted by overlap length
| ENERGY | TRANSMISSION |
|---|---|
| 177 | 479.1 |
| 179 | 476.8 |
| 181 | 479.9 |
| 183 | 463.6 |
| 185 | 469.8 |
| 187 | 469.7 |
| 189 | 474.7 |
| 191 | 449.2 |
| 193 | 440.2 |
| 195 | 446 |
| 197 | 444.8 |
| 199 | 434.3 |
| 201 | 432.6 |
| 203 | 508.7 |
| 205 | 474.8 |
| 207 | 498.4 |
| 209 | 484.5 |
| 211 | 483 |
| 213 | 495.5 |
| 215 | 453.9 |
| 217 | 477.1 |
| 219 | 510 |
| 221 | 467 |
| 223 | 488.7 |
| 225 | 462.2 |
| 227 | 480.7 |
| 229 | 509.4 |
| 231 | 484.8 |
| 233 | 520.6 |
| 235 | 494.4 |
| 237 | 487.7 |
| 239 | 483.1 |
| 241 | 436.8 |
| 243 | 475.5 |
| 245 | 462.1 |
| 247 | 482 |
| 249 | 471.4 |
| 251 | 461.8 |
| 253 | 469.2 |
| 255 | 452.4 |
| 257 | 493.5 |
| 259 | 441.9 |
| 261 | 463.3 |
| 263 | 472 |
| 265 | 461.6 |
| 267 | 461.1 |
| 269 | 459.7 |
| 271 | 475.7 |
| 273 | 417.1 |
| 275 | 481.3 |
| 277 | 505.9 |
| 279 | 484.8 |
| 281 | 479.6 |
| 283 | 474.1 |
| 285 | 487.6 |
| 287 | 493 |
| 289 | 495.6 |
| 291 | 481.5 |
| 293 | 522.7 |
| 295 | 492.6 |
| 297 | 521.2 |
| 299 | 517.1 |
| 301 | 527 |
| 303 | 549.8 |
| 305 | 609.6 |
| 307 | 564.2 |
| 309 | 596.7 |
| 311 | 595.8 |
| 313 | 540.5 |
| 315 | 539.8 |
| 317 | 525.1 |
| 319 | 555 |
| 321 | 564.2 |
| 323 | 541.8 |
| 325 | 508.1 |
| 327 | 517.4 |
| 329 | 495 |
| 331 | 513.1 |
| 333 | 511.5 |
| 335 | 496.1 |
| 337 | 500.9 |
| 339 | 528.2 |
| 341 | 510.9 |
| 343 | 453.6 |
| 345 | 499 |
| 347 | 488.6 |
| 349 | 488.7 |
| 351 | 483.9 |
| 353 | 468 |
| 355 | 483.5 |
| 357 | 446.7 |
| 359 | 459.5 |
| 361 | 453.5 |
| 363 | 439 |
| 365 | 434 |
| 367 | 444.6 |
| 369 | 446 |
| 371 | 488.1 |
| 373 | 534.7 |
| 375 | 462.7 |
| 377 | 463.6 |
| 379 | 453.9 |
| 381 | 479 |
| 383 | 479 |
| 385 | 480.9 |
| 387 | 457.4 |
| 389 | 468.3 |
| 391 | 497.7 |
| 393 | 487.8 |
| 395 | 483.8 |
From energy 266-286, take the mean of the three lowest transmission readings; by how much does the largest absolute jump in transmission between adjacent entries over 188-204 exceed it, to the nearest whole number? -370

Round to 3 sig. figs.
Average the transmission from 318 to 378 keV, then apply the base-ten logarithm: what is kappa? 2.69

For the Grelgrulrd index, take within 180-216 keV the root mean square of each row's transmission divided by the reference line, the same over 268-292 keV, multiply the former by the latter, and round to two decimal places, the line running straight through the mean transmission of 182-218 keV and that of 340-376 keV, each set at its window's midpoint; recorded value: 1.02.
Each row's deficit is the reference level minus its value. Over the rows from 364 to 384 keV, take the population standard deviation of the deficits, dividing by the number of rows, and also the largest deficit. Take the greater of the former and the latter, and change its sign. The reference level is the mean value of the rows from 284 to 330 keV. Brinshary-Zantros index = -98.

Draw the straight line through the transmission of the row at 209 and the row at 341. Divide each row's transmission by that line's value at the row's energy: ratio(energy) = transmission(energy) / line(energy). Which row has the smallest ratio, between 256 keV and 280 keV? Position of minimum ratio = 273 keV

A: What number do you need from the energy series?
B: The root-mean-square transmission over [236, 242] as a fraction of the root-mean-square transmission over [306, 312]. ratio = 0.80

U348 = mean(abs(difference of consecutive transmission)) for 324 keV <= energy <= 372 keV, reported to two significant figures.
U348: 17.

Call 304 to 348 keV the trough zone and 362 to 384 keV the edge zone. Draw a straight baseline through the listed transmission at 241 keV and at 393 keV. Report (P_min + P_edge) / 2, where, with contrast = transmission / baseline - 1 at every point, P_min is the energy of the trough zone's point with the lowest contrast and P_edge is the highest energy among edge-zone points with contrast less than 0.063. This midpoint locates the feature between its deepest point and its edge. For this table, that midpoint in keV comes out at 363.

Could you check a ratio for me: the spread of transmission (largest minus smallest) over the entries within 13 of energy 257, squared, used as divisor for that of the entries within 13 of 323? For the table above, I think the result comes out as 0.038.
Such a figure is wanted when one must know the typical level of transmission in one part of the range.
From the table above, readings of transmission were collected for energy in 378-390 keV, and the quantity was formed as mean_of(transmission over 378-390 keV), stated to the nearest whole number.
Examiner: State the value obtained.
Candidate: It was 470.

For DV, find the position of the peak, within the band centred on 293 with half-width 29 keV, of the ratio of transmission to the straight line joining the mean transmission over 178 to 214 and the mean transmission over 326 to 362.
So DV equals 305 keV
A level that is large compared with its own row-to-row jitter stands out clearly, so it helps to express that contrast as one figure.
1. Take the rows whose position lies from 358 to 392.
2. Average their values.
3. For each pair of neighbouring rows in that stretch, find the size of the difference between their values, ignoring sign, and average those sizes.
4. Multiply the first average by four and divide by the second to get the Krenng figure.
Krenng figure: 100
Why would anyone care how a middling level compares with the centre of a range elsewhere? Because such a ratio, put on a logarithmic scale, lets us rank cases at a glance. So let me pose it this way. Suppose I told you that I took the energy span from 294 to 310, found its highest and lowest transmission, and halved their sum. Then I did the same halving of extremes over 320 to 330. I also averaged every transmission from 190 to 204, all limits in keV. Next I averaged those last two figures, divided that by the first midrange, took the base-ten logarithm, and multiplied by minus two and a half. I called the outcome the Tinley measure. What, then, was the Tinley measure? 0.13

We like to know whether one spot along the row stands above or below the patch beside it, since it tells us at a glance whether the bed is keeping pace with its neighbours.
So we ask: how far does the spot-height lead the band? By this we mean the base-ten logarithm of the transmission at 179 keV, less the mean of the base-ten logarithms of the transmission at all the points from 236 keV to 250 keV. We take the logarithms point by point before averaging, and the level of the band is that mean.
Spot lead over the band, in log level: 0.01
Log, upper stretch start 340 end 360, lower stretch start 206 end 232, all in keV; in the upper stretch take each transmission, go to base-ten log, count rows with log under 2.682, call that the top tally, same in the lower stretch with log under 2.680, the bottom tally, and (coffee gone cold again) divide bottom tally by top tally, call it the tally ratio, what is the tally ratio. 1.0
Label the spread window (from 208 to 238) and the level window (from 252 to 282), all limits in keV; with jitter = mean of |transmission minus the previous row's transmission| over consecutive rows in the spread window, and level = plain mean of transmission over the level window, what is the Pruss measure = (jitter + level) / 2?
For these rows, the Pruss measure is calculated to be 246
